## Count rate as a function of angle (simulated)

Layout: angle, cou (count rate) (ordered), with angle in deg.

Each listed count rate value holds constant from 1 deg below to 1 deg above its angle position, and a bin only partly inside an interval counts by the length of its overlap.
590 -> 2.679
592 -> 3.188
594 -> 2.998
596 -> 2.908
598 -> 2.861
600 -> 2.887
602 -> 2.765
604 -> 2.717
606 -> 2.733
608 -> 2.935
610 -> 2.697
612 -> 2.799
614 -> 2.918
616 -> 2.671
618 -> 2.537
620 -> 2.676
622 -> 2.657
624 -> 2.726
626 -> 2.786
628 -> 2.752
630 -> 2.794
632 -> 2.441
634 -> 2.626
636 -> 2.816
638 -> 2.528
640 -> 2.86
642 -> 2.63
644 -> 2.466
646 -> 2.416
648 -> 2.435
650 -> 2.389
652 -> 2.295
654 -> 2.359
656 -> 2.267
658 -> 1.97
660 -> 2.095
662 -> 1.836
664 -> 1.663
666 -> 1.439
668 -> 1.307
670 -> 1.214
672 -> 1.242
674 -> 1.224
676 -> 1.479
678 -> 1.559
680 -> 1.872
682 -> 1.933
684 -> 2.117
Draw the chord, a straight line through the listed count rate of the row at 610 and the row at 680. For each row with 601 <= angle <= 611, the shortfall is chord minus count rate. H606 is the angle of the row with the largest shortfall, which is 604 deg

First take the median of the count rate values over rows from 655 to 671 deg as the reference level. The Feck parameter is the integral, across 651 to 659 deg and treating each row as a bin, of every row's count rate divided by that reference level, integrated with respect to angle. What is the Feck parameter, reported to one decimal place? 10.2 deg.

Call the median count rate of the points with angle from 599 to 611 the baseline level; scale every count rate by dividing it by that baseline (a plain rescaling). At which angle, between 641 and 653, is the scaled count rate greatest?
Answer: 642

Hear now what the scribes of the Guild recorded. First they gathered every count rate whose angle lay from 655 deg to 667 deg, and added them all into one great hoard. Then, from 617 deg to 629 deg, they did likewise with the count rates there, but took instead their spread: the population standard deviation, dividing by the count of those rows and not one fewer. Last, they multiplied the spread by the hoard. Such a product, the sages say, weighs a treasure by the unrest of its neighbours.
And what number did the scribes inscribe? 0.91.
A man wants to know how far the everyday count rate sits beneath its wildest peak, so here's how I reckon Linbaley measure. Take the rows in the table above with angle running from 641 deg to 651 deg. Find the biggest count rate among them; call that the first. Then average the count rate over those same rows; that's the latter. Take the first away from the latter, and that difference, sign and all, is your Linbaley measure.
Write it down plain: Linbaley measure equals -0.16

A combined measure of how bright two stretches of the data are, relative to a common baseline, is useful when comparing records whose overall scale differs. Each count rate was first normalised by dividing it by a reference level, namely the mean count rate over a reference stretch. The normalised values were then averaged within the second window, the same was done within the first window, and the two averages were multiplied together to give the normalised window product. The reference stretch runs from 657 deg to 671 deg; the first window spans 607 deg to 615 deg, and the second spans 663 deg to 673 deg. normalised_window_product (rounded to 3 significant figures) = 1.44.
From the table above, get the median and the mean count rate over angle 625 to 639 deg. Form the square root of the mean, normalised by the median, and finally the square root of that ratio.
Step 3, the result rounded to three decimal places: 0.771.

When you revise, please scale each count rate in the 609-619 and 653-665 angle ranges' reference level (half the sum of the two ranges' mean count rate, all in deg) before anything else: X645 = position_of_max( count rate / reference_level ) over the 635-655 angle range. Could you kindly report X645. 640 deg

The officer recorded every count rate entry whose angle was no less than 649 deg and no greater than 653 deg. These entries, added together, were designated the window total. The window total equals 4.7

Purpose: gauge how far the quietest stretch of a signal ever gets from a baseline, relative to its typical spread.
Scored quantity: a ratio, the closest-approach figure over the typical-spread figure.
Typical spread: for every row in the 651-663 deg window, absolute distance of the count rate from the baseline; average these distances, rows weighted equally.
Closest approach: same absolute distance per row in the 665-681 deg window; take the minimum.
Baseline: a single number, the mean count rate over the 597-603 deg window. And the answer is 1.4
